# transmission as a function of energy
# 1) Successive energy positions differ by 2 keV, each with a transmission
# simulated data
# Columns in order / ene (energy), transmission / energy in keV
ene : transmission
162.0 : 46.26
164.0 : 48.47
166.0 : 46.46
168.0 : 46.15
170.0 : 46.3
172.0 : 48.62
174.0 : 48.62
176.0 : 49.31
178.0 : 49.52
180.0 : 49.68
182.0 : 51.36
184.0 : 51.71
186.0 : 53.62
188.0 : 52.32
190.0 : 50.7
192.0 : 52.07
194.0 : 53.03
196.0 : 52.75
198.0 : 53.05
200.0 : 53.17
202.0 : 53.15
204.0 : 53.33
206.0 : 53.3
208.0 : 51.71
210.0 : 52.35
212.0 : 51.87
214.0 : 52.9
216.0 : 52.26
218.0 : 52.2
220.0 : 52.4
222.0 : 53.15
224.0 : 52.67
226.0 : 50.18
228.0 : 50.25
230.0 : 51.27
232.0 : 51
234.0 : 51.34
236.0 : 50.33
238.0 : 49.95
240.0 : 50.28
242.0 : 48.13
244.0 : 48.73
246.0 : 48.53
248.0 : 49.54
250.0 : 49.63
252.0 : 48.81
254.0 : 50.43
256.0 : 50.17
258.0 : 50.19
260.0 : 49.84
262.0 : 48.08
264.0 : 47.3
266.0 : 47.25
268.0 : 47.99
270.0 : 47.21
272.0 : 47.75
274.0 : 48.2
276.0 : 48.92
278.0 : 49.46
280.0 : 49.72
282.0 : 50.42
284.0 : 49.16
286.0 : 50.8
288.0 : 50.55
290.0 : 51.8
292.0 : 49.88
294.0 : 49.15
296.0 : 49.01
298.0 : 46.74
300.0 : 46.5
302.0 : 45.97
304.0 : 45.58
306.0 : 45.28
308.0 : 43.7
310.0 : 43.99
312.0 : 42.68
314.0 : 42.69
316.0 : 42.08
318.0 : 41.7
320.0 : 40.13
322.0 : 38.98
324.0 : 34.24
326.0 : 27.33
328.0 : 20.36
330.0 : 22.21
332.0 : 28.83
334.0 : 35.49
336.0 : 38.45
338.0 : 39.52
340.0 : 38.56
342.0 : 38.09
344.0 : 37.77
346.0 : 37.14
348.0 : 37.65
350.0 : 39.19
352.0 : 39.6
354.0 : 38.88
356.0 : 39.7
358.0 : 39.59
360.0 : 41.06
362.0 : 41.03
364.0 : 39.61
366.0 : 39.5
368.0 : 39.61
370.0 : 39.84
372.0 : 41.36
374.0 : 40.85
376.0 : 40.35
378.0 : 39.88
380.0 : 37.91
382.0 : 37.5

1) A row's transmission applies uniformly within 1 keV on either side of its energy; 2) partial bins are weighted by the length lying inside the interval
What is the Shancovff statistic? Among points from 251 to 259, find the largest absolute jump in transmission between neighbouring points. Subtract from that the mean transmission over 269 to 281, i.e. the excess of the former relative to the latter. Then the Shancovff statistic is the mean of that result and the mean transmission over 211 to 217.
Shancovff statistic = 3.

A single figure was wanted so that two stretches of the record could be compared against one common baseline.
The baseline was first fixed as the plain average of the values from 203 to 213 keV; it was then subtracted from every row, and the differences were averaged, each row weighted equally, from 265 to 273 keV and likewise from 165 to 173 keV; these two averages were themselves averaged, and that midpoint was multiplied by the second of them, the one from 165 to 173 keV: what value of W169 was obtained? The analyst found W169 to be 30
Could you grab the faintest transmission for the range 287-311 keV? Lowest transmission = 43.7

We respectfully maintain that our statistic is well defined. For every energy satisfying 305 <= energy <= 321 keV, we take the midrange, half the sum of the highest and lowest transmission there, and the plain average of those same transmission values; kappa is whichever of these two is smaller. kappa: 43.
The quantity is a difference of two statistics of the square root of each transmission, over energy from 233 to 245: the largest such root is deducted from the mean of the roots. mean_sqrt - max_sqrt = -0.11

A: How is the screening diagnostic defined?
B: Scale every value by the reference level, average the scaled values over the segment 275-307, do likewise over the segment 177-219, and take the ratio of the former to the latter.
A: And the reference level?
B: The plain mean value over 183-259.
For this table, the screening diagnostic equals 0.93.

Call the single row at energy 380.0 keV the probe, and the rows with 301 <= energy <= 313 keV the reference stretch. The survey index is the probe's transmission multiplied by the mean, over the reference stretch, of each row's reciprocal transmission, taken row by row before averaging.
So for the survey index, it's 0.85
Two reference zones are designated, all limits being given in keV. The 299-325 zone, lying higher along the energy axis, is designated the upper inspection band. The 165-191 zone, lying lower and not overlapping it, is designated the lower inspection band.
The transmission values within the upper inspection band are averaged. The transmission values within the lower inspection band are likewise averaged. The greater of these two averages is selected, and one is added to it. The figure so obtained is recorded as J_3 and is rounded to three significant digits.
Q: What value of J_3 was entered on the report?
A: 50.6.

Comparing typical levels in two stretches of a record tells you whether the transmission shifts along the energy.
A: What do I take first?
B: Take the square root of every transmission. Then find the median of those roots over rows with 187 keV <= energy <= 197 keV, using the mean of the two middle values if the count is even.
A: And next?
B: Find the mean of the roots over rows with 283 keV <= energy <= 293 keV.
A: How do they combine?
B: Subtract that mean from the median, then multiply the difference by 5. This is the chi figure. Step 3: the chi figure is 0.7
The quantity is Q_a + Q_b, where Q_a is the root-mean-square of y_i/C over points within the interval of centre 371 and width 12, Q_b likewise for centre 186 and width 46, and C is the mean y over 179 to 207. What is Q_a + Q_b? 1.74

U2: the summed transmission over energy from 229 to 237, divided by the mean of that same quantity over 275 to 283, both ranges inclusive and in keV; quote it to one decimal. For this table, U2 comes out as 4.1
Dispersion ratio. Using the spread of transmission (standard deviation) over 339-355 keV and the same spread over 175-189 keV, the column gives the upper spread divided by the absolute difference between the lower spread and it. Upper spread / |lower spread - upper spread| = 1.1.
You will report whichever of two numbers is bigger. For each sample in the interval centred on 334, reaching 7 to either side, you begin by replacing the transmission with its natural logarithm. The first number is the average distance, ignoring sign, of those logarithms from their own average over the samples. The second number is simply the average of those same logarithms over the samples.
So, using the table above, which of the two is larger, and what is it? 3.43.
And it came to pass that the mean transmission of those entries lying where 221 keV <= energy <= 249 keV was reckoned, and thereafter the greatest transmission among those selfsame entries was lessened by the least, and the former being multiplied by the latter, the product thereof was 253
